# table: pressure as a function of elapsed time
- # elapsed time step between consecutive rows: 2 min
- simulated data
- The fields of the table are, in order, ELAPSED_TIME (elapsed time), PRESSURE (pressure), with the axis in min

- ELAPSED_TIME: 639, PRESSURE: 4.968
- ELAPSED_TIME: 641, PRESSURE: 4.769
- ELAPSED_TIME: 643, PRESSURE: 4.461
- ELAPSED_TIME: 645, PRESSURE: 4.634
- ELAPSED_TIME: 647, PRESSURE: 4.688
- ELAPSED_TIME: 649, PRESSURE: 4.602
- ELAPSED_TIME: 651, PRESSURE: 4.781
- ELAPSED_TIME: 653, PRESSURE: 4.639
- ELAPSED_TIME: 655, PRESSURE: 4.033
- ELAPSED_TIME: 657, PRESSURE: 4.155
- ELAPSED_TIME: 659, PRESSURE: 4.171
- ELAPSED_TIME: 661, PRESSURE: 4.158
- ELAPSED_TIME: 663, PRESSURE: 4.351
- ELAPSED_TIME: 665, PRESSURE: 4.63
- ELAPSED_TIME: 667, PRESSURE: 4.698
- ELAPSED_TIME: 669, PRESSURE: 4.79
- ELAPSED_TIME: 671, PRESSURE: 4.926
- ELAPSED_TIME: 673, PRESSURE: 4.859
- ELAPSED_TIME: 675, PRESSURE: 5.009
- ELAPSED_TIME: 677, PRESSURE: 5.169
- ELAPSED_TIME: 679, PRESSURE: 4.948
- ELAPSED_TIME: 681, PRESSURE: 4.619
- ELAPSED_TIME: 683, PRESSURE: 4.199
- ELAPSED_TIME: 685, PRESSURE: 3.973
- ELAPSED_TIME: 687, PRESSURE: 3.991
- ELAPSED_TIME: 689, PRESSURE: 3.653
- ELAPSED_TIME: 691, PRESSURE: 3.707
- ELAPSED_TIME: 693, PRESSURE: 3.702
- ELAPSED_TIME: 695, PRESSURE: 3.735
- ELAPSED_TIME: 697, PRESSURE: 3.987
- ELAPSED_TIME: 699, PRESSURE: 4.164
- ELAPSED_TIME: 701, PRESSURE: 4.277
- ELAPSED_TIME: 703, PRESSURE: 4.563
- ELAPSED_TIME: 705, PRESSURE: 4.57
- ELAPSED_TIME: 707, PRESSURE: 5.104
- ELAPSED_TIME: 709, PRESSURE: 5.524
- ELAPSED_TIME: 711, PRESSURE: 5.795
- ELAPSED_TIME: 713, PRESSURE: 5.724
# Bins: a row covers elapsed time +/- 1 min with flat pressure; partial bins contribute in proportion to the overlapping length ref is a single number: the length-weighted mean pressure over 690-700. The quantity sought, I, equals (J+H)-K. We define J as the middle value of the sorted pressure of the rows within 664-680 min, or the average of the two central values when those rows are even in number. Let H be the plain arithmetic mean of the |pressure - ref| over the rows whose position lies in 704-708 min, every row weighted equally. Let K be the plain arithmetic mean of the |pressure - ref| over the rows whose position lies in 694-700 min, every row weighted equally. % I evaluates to 5.7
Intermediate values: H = 0.98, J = 4.89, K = 0.19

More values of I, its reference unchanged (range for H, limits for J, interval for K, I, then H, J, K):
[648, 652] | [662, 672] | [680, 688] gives 5.2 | 0.83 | 4.70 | 0.34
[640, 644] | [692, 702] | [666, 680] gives 3.7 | 0.76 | 3.99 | 1.06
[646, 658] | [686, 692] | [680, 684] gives 3.8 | 0.62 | 3.71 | 0.55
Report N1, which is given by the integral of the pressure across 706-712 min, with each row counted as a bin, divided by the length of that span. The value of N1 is 5.47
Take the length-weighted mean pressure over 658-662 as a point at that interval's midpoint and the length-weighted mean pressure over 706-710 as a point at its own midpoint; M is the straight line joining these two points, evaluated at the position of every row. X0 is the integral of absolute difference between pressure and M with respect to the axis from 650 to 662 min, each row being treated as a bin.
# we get 3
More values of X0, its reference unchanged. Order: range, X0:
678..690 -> 7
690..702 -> 13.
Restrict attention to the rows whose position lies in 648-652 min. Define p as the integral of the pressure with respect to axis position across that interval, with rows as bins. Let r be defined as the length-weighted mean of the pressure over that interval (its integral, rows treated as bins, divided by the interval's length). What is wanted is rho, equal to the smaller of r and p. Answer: 4.7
